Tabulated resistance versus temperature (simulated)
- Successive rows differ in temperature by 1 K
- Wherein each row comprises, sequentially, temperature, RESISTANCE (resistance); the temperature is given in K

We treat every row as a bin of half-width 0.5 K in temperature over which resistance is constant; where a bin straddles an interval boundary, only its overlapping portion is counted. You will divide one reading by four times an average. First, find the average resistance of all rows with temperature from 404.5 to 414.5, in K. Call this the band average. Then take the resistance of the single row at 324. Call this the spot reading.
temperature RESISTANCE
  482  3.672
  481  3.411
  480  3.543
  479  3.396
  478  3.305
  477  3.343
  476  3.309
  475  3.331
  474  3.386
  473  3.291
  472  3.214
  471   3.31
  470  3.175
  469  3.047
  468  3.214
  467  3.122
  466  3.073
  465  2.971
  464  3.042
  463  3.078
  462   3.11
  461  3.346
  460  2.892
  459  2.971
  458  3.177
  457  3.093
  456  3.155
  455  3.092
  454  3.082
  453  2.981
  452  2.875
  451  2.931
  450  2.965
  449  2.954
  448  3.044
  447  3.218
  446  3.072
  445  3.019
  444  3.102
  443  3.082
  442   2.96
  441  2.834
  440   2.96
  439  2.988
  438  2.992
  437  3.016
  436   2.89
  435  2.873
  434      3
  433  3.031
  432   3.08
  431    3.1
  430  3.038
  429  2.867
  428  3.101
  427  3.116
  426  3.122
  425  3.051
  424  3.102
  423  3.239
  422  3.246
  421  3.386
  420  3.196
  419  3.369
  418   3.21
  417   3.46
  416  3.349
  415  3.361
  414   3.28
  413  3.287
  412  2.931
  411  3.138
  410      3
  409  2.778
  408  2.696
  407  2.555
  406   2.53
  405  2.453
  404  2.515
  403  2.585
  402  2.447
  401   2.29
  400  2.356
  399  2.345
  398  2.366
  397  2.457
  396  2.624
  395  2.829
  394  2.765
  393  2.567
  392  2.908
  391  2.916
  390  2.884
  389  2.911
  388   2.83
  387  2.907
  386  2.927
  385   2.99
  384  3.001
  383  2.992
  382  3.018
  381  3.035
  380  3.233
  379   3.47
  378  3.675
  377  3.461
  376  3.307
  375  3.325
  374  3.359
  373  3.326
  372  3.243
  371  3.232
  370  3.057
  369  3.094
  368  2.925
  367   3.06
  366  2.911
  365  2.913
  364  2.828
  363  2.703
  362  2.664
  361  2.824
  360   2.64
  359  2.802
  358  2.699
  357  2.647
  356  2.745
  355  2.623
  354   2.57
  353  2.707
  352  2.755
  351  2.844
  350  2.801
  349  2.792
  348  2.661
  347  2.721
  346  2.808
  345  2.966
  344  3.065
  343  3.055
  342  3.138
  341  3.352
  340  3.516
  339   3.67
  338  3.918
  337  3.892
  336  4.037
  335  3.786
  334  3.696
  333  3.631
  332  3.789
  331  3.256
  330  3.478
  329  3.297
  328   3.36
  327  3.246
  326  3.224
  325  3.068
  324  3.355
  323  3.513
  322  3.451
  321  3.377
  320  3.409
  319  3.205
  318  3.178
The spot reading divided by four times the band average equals 0.29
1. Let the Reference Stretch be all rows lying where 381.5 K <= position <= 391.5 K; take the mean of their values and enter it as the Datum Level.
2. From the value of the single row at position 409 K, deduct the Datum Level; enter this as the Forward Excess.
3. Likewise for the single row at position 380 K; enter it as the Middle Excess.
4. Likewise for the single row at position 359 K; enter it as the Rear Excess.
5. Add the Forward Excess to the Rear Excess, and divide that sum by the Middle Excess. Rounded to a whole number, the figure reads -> -1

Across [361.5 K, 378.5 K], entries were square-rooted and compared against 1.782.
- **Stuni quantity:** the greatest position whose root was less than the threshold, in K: 370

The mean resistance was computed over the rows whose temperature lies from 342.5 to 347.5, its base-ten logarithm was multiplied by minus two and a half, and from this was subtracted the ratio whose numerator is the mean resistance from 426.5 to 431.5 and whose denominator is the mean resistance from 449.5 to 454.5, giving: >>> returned -2.19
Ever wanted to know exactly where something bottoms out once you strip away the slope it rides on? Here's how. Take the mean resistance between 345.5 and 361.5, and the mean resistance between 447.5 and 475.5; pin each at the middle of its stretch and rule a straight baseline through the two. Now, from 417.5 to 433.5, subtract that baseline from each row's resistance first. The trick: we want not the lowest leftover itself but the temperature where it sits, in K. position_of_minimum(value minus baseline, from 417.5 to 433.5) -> 429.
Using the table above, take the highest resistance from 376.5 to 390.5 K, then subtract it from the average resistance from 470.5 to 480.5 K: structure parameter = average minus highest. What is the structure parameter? -0.3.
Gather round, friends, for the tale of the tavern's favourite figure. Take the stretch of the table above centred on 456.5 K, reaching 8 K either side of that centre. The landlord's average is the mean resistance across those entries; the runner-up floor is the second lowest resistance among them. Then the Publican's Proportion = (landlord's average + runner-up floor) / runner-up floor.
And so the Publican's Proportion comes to 2.05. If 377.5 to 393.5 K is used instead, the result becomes 2.07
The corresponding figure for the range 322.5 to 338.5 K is 2.10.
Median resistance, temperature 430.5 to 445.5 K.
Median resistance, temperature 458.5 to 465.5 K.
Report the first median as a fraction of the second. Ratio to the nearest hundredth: 0.99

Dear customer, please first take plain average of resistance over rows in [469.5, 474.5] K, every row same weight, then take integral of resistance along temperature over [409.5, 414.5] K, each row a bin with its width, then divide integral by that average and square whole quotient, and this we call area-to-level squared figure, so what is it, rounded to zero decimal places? 23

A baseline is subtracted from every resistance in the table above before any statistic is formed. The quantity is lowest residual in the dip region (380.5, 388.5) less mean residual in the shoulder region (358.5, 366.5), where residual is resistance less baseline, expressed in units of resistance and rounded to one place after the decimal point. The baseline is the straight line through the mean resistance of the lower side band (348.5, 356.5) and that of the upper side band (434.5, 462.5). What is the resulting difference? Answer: 0.0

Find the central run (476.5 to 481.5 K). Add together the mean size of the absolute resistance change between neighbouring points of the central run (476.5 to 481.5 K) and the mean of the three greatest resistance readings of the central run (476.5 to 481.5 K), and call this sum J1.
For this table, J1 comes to 3.6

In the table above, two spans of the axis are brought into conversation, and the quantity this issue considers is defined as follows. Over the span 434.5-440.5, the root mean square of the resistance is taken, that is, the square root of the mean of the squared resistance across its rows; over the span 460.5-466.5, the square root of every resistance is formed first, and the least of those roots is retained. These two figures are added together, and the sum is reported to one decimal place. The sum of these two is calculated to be 4.7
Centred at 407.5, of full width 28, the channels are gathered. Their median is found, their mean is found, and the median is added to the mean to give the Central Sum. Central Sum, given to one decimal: 5.6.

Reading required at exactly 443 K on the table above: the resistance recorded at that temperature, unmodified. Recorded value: 3.082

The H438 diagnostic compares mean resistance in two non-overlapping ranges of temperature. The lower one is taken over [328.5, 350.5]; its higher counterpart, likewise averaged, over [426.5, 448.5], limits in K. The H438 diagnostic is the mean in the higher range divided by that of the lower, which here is 0.91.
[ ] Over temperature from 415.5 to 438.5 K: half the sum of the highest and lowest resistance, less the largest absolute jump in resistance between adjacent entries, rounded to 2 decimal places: 2.91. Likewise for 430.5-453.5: 2.85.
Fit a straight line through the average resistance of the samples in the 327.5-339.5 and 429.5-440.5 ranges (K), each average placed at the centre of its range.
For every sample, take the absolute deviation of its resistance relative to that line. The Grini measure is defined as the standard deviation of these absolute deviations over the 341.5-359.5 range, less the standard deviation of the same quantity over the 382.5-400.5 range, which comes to -0.07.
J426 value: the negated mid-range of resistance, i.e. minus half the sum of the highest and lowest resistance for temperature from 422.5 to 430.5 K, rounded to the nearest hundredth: -3.05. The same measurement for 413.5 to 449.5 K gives -3.15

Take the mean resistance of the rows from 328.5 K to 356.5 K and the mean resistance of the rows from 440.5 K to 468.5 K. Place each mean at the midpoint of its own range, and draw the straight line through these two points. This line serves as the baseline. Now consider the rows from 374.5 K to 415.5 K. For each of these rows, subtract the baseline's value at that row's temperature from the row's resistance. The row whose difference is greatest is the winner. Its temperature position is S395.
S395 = 378 K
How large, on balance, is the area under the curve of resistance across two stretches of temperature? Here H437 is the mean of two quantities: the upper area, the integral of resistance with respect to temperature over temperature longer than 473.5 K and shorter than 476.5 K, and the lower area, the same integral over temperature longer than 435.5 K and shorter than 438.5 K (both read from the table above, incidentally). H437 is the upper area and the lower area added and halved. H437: 9.46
